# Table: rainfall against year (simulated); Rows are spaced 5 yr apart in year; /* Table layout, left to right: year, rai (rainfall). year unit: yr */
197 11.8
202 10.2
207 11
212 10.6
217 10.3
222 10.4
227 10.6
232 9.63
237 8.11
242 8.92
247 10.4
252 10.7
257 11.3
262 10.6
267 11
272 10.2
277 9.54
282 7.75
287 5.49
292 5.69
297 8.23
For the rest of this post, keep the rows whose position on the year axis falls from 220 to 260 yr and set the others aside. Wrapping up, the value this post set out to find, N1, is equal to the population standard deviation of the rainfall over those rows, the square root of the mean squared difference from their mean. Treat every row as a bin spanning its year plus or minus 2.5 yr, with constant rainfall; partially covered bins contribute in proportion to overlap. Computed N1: 1.0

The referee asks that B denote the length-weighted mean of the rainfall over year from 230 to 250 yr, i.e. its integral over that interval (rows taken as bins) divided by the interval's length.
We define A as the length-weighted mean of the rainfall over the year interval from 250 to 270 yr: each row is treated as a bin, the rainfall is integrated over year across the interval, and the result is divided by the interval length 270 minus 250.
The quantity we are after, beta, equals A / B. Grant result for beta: 1.2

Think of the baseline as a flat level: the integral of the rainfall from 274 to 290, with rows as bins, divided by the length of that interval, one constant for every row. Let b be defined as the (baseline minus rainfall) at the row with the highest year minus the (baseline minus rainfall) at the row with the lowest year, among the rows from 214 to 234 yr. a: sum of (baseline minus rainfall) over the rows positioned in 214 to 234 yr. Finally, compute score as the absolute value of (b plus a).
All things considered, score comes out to 9.8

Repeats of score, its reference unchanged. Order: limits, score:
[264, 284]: 4.8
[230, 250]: 7.4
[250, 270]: 13.4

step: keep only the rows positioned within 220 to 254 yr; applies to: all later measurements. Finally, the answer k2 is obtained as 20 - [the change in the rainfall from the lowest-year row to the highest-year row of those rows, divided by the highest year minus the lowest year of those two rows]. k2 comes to 20.0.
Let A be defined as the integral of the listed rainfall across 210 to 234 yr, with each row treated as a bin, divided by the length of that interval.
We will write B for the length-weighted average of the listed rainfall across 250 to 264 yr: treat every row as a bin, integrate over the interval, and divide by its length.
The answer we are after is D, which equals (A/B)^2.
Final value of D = 0.90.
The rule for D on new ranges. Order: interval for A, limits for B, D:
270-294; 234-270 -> 0.58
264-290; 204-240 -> 0.76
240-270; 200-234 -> 1.02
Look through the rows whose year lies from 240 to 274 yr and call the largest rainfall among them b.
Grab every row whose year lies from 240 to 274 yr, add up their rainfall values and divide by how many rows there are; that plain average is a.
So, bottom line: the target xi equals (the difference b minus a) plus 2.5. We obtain 3.35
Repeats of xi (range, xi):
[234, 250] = 3.76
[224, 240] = 3.65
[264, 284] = 3.88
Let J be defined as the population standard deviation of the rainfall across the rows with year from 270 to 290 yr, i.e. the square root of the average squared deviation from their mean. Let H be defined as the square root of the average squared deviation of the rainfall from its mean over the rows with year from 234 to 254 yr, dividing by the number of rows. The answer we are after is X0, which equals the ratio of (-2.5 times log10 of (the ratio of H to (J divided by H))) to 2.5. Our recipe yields 0.2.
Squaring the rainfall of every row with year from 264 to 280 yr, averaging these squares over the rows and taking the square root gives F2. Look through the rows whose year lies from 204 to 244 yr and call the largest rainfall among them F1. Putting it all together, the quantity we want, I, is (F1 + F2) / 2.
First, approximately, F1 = 11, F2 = 10.3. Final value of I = 10.6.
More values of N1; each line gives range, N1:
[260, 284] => 1.1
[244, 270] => 0.3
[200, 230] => 0.3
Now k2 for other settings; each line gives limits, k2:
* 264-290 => 20.3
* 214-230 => 20.0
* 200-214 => 20.0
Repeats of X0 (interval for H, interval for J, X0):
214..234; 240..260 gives 0.8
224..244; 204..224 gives -0.5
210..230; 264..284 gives 1.9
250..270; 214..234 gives 0.7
